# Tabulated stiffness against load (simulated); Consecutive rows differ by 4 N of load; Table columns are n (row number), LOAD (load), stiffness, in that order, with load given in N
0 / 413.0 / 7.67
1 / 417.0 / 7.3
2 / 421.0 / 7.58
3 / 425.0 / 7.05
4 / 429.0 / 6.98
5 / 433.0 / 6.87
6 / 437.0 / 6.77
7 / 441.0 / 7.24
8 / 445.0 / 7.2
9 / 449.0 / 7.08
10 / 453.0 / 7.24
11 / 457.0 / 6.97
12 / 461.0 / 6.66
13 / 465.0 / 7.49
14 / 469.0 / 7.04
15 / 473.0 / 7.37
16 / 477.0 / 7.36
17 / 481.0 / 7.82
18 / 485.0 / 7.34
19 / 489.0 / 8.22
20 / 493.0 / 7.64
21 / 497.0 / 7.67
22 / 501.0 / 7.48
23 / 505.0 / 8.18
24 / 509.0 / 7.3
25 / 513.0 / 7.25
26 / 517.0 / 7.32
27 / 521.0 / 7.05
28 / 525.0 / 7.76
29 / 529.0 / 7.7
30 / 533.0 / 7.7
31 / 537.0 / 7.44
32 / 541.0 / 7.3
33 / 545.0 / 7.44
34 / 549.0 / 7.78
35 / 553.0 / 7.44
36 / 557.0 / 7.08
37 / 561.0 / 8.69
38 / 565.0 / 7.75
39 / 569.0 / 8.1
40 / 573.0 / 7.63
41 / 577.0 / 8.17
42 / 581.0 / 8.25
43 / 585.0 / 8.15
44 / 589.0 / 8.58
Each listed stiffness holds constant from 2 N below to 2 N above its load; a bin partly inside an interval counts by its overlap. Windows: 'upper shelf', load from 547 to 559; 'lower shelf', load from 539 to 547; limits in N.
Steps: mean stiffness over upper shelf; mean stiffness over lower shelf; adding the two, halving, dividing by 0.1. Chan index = 74.0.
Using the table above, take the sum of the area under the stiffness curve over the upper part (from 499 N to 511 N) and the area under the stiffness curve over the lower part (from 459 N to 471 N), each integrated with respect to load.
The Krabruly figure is 177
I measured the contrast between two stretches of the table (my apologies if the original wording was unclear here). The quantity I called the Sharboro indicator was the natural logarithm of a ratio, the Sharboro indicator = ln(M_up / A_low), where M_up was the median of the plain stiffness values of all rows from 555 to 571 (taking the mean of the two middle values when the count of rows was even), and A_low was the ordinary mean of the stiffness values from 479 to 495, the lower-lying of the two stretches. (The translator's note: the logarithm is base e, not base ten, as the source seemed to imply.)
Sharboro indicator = 0.022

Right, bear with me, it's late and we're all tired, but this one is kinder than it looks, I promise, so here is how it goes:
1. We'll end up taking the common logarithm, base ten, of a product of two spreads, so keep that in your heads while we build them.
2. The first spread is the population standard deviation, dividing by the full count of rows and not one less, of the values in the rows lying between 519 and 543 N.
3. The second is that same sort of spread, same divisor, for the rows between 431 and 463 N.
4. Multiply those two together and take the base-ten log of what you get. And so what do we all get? -1.3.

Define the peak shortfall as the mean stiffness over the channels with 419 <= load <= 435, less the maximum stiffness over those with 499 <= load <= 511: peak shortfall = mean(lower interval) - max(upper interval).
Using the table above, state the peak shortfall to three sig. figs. -1.06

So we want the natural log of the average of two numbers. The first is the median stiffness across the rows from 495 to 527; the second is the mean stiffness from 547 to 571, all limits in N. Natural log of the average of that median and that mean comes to 2.029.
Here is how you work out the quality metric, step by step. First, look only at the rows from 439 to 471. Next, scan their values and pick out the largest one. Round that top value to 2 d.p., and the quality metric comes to 7.49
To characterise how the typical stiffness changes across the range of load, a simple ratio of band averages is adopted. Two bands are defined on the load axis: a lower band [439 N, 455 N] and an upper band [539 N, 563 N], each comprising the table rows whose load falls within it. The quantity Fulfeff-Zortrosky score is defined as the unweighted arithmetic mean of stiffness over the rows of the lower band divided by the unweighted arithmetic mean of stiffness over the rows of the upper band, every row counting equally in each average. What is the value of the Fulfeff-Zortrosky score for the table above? 0.94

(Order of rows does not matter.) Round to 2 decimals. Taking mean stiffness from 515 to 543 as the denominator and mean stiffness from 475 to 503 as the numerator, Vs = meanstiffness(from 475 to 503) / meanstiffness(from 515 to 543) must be 1.02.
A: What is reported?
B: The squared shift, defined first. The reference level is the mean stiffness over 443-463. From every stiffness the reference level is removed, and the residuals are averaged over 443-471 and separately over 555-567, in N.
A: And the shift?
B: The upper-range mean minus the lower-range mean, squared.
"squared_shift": 0.55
